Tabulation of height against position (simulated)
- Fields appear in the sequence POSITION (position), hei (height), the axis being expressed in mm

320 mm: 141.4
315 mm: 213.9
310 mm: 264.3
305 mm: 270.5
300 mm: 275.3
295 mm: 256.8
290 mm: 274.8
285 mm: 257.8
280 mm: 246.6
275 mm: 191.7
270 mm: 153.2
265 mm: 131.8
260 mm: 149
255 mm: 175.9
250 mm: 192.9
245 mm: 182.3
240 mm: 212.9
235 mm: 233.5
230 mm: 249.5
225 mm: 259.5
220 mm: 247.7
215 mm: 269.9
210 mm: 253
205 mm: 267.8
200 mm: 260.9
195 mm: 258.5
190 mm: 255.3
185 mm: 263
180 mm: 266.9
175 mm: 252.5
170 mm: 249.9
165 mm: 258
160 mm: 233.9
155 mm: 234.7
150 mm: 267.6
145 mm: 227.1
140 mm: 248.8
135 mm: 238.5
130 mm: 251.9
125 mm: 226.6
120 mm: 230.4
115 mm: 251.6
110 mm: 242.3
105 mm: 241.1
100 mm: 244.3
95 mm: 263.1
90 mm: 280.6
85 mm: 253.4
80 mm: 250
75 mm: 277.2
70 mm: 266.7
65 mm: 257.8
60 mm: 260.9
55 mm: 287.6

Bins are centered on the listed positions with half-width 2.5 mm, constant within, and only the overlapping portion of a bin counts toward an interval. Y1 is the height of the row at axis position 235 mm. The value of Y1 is 233.5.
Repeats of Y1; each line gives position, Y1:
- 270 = 153.2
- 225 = 259.5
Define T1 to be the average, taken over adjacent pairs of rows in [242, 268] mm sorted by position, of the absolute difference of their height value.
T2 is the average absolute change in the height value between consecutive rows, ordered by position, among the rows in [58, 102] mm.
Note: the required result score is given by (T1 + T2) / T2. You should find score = 2.23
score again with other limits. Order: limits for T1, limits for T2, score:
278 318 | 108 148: 2.20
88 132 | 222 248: 1.65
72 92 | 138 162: 1.80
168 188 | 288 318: 1.36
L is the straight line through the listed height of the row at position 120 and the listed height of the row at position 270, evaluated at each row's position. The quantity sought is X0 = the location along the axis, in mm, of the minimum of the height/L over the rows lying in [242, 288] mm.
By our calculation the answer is 265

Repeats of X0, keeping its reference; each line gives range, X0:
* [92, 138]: 125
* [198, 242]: 240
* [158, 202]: 160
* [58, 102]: 80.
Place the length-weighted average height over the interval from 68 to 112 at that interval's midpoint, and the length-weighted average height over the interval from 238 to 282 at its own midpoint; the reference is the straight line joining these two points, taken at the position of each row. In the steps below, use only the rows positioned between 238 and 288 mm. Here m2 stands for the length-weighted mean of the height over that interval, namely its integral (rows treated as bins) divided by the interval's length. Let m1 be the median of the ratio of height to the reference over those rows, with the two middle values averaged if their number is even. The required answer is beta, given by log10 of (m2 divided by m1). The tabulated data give 2.28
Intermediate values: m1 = 1.01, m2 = 190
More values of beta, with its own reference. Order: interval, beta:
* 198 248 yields 2.29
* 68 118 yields 2.41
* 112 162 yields 2.37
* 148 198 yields 2.34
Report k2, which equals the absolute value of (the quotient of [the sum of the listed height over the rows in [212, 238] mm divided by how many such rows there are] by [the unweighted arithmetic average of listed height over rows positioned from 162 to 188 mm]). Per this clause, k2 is 0.98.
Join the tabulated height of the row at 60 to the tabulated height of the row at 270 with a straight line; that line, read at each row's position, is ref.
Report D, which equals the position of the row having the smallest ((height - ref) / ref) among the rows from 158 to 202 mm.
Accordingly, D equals 160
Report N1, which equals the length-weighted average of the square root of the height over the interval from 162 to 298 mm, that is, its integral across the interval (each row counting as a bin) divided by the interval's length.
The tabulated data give 15.2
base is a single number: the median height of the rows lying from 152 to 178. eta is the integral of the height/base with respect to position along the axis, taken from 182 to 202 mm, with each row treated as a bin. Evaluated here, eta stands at 20.8 mm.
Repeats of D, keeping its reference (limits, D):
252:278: 265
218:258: 255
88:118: 105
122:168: 125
